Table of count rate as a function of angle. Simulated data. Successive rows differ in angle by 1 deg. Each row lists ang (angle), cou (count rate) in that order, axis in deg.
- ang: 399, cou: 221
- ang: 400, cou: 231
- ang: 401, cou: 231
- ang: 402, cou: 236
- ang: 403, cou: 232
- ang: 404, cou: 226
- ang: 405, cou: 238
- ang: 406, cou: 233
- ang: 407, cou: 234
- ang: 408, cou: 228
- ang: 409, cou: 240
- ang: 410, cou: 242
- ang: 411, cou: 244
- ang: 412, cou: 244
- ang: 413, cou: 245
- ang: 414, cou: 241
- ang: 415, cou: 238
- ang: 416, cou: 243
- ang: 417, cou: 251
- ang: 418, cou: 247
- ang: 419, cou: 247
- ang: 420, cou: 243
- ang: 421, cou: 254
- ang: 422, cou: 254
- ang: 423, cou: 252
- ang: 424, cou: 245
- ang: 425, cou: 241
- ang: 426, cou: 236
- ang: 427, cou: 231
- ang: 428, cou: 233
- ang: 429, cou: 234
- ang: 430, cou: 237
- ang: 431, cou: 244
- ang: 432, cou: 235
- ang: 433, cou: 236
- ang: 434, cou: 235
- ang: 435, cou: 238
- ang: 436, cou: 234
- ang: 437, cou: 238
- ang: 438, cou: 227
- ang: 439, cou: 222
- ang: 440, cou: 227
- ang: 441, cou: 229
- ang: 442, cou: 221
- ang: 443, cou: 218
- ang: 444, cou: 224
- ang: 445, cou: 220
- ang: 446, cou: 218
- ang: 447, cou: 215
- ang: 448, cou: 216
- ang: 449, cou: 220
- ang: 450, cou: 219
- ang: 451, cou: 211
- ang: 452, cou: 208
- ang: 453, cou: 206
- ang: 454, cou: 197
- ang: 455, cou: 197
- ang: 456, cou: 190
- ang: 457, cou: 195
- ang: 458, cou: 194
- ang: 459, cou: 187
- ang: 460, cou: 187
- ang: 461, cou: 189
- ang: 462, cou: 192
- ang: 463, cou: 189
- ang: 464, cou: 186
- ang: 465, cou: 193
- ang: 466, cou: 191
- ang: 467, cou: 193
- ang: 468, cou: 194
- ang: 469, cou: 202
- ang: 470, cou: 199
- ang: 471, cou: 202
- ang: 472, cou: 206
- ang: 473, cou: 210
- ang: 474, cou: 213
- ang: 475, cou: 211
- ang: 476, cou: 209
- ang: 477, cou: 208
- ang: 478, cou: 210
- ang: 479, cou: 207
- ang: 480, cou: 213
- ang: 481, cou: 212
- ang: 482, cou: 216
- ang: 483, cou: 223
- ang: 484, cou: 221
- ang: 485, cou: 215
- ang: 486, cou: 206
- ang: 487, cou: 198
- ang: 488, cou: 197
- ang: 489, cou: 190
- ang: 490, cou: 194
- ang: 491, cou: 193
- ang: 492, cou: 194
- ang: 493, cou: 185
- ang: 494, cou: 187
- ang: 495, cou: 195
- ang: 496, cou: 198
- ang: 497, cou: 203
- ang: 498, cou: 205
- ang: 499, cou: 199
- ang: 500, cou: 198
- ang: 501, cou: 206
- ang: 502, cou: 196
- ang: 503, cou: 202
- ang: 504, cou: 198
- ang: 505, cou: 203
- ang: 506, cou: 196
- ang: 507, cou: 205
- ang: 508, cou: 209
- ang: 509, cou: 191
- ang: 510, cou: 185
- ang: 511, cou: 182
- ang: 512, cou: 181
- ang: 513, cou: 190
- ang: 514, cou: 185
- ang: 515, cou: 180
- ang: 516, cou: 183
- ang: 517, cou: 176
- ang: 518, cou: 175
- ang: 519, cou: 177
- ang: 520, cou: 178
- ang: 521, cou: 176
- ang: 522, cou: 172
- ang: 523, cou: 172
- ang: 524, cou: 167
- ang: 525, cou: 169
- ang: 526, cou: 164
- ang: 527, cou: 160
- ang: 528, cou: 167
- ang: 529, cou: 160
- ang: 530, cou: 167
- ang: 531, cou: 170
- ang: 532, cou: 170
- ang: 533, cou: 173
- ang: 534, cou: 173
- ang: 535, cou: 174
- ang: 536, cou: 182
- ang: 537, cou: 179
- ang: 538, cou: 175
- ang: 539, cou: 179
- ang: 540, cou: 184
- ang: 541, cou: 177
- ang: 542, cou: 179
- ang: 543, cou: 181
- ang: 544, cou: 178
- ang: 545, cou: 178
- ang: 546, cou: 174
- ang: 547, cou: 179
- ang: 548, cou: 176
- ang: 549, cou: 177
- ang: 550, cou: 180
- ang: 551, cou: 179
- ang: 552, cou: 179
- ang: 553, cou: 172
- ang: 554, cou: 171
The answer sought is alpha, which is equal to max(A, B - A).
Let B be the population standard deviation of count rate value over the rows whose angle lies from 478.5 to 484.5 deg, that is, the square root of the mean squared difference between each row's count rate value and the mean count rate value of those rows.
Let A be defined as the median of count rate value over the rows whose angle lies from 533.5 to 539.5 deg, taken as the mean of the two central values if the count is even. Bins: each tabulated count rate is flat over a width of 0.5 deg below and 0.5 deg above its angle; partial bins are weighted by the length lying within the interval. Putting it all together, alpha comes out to 177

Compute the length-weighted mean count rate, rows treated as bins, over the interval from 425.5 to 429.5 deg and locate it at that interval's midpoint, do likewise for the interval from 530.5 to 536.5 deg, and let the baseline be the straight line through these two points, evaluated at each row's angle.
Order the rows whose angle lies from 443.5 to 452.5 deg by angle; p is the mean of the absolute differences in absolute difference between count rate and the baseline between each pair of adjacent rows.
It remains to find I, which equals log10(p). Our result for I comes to 0.47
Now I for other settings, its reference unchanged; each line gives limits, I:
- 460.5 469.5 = 0.58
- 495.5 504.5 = 0.72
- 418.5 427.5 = 0.61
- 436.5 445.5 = 0.63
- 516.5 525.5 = 0.33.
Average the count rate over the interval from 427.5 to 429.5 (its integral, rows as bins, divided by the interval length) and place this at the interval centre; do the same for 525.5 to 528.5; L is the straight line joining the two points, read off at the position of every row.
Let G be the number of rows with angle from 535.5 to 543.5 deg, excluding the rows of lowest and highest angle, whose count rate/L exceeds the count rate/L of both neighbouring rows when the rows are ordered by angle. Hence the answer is 1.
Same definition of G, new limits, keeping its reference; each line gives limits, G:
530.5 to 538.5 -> 1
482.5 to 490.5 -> 0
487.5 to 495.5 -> 2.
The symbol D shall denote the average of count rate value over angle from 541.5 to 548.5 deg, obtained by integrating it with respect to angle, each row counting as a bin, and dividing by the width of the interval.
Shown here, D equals 178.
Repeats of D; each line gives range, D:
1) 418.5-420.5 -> 245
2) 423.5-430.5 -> 237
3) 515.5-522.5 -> 177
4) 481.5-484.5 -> 220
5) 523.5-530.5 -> 165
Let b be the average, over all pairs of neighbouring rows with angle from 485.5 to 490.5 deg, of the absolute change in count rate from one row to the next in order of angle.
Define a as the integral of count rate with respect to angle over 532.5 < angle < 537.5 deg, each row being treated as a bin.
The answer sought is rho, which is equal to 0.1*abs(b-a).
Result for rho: 88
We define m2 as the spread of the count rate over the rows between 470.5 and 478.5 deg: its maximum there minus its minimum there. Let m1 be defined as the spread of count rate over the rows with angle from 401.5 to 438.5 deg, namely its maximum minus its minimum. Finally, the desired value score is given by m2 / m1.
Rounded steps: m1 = 28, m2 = 11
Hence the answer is 0.4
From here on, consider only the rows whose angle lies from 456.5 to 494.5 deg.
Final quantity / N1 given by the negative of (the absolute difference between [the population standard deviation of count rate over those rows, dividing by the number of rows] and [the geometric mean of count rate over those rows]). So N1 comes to -189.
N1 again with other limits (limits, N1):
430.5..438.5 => -231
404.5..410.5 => -231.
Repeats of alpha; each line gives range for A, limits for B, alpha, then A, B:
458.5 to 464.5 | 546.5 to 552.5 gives 188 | 188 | 1.4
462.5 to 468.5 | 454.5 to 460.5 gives 192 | 192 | 3.9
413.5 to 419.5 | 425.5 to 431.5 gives 245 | 245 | 4.1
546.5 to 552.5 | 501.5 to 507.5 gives 179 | 179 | 3.5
